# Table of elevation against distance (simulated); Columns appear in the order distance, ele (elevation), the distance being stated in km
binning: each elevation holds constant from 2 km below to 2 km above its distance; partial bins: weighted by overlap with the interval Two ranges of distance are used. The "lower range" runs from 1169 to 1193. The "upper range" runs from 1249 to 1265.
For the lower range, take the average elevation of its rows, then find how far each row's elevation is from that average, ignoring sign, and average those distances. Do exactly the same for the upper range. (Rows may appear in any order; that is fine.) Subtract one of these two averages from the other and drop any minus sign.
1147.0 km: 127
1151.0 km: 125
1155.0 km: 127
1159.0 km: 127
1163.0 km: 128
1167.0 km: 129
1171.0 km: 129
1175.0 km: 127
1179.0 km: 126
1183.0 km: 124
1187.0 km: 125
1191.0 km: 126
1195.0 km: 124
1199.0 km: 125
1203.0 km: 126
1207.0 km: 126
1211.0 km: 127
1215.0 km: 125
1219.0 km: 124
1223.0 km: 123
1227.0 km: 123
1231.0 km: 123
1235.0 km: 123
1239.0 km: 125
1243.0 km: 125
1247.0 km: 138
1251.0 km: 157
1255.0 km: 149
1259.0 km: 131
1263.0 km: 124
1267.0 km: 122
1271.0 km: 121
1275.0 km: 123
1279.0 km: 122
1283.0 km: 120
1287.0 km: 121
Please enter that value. 11.5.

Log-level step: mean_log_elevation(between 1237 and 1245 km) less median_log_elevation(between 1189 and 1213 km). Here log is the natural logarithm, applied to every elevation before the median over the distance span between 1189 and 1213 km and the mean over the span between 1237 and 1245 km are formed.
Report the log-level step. -0.008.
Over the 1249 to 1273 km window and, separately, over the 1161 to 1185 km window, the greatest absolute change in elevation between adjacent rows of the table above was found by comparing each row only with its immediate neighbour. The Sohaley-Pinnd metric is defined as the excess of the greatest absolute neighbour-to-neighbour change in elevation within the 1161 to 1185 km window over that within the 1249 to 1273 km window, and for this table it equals -16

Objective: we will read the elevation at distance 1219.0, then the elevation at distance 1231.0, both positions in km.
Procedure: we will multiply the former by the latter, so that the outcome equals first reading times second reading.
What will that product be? 15252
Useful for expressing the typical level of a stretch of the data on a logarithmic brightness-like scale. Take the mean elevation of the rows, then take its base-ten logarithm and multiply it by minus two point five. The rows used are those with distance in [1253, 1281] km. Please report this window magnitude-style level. -5.26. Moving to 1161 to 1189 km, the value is -5.26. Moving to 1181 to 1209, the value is -5.24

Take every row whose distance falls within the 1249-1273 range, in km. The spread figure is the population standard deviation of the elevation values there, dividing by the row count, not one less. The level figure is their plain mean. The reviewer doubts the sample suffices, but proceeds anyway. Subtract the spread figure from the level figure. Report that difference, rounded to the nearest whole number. 120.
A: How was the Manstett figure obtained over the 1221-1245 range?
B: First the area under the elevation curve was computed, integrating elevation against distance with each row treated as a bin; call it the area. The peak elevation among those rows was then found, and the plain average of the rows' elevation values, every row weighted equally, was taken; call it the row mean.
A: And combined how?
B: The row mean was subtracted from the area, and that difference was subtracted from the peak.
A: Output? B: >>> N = -2719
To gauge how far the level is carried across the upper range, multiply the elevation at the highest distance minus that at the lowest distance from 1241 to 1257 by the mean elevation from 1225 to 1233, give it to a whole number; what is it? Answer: 2952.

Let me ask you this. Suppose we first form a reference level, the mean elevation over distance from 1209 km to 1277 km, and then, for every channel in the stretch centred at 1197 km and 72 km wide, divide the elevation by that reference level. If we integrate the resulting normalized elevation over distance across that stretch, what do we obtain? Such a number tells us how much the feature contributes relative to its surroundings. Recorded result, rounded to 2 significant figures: 70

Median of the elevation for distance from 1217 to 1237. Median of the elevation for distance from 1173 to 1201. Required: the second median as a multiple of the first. 1.02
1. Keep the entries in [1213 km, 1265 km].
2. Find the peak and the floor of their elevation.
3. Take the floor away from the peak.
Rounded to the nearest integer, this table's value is 34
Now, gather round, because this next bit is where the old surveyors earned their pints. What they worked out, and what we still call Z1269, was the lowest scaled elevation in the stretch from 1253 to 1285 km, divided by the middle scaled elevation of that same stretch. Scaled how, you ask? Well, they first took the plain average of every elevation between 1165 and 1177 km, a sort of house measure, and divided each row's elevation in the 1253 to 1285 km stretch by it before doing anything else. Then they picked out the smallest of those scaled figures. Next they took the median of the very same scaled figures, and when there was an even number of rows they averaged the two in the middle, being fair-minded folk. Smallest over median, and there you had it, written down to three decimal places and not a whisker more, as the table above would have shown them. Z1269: 0.980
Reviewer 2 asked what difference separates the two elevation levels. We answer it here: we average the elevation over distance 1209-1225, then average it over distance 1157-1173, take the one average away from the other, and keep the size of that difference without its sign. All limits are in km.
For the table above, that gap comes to 3.5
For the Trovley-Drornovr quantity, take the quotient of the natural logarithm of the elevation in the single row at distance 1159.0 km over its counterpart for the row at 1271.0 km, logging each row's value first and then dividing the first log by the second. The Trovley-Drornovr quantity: 1.01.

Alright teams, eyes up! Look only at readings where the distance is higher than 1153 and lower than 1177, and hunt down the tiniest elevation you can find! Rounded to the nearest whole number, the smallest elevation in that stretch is 127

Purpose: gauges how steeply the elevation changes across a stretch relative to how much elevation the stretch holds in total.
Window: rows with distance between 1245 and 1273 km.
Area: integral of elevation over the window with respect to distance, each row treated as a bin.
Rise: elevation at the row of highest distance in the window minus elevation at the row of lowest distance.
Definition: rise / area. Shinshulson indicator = -0.0045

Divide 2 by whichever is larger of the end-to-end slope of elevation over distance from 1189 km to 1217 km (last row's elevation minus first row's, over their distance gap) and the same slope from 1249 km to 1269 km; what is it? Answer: -48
